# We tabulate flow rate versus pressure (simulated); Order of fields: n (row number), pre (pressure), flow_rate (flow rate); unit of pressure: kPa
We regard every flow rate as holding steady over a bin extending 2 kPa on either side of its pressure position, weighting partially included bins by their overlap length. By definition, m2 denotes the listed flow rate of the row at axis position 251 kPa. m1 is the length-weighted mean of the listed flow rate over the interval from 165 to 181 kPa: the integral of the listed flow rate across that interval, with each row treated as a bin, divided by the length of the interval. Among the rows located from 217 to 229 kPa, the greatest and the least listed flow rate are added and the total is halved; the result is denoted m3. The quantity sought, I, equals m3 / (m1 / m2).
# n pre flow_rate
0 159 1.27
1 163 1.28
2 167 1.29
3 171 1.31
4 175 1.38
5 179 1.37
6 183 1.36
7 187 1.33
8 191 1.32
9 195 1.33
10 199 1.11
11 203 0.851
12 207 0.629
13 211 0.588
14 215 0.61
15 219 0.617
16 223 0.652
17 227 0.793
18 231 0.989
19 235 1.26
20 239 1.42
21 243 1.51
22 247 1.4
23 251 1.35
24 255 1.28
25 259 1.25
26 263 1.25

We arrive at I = 0.7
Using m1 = 1.34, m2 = 1.35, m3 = 0.7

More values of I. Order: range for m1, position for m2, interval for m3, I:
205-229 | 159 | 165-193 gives 2.6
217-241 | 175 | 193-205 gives 1.6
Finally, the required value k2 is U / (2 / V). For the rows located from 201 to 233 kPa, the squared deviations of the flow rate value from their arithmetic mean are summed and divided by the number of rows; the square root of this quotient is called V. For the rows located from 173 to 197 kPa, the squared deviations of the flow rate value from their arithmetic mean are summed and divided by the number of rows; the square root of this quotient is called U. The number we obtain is 0.0015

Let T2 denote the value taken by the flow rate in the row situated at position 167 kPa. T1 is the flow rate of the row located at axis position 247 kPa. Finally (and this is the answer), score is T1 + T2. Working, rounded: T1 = 1.4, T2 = 1.29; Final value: 2.69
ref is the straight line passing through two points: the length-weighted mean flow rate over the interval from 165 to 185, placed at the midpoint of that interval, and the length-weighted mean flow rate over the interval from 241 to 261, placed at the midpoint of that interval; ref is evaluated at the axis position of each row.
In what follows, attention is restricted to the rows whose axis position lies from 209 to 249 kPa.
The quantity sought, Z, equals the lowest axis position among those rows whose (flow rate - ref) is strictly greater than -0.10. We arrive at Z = 235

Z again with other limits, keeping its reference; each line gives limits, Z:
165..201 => 167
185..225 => 187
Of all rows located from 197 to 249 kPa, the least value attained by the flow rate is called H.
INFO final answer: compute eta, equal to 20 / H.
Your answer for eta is 34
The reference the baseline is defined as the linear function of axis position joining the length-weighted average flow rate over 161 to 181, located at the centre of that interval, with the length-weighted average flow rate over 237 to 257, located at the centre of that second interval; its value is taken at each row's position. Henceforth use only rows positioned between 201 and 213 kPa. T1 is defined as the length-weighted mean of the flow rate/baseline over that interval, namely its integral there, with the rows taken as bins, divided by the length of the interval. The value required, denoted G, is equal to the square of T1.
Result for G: 0.26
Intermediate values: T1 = 0.51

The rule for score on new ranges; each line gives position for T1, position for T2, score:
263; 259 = 2.50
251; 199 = 2.46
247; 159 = 2.67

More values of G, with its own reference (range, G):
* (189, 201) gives 0.87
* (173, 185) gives 1.06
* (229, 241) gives 0.78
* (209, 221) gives 0.20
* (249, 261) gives 0.85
